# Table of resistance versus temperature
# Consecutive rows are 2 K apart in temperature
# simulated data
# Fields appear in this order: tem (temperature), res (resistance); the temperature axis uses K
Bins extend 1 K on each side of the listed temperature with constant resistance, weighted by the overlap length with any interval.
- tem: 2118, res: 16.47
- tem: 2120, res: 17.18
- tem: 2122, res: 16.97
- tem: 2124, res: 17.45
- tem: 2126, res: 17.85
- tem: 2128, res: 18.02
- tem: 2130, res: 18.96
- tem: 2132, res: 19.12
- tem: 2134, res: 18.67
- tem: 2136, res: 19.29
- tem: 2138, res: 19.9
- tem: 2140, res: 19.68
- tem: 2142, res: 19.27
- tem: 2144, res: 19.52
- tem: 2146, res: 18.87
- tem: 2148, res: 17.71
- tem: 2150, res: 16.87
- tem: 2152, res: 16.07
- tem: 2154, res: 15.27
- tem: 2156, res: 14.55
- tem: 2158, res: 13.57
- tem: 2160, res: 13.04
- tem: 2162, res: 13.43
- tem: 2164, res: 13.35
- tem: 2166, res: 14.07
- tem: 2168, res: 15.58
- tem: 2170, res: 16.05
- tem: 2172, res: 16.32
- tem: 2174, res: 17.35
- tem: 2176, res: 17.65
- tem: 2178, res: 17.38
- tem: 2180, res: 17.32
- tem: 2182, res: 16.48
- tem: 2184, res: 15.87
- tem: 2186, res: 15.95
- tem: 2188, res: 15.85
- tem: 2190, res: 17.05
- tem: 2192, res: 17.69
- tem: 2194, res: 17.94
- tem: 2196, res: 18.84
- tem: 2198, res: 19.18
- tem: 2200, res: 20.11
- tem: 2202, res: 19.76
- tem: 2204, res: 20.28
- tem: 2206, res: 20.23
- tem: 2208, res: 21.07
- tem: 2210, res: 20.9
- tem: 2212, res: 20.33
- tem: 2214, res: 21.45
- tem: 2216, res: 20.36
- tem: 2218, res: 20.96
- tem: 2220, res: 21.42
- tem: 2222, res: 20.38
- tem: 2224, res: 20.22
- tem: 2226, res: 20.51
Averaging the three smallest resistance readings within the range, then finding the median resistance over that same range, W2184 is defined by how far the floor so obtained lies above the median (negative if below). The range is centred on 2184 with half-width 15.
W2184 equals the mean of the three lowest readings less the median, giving -1.4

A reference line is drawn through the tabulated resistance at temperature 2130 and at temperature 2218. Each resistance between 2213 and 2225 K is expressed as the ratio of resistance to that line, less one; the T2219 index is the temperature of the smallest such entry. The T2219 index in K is 2224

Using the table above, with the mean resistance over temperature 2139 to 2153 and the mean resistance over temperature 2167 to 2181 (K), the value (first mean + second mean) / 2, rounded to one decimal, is 17.5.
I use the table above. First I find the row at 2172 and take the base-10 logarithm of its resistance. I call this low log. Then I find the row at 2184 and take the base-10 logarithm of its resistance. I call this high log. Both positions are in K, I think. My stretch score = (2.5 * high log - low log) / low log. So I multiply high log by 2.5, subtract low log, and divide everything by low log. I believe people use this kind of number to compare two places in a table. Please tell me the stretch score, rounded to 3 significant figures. 1.47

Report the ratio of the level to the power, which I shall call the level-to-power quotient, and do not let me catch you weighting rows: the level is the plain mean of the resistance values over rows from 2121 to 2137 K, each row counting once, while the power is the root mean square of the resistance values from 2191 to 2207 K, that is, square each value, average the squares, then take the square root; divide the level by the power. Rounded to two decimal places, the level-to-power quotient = 0.95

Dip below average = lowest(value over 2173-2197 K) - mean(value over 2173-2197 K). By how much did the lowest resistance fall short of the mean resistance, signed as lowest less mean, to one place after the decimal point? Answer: -1.3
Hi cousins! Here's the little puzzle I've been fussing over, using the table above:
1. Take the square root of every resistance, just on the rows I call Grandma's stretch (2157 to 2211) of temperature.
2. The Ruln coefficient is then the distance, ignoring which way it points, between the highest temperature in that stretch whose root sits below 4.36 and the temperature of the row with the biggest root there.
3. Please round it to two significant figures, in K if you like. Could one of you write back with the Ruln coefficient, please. 12 K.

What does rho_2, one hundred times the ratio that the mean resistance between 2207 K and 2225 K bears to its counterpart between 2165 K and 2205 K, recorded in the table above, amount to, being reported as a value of 120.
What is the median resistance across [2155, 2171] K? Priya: 13.8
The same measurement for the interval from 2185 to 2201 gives 17.8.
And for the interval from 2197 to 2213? 20.3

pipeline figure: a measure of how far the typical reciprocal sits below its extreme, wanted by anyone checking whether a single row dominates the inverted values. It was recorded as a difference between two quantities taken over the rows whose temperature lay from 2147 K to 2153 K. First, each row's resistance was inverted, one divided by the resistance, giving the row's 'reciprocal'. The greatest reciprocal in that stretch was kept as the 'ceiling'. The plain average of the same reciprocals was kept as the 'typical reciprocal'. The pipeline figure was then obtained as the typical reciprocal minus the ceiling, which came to -0.0029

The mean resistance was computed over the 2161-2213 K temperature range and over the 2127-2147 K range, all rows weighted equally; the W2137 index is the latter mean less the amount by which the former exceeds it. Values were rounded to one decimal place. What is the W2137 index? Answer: 20.7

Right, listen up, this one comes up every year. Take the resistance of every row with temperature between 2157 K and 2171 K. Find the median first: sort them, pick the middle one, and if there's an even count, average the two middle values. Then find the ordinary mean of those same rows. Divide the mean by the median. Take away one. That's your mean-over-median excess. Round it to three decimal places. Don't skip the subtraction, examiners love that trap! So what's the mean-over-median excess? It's 0.043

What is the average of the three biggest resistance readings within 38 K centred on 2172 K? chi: 17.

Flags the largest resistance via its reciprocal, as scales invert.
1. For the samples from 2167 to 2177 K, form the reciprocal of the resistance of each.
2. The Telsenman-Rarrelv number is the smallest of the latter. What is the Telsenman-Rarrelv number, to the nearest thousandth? 0.057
